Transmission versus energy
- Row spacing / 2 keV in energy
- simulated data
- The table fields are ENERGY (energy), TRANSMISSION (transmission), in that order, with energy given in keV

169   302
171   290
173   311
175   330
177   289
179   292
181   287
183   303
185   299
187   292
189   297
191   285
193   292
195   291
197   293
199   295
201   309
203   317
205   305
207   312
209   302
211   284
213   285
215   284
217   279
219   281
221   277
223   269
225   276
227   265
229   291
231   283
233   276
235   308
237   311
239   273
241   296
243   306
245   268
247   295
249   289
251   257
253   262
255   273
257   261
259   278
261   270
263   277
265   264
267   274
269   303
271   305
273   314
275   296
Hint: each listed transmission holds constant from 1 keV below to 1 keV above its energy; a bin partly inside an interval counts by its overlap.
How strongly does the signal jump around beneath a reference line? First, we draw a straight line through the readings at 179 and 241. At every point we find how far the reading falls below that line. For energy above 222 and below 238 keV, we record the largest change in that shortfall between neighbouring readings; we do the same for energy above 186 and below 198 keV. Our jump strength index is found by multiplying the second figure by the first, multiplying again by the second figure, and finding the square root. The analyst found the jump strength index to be 68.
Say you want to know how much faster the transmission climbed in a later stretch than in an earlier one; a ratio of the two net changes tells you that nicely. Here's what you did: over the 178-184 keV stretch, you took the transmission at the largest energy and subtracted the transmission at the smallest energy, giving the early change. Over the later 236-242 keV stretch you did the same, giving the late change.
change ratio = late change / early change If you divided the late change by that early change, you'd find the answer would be -1.36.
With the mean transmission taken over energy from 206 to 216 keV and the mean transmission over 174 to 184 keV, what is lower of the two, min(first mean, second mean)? 293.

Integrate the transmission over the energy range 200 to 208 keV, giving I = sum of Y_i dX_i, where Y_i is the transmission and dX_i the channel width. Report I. 2486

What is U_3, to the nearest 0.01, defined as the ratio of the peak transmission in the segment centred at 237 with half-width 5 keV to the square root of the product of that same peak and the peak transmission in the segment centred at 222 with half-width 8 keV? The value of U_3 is 1.03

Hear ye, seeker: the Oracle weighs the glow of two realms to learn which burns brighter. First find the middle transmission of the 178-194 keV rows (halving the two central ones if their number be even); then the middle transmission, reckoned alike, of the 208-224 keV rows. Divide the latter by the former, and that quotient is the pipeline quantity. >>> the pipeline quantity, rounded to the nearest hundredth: 0.97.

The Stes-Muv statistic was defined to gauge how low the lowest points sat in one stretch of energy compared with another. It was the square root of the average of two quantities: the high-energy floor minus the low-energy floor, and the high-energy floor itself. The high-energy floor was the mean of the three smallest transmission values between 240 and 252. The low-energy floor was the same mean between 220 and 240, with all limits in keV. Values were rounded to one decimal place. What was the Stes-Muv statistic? 11.7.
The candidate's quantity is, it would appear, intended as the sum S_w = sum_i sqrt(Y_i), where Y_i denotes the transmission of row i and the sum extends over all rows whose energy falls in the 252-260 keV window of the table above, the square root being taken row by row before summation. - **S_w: 65.5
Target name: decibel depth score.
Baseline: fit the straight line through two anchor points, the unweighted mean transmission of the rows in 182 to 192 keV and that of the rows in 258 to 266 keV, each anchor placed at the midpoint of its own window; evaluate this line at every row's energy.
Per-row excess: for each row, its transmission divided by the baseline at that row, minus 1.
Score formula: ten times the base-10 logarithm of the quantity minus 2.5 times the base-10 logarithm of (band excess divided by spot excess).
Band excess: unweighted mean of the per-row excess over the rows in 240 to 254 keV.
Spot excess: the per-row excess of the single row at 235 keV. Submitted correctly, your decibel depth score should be 2.7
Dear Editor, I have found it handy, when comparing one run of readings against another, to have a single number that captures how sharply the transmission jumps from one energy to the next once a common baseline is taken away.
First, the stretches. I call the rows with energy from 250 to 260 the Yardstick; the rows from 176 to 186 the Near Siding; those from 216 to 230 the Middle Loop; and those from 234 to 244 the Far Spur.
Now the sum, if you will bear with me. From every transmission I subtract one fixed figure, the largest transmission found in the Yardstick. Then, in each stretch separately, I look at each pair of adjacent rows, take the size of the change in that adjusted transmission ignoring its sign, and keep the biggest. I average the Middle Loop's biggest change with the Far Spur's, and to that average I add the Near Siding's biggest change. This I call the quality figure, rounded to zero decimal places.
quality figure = 48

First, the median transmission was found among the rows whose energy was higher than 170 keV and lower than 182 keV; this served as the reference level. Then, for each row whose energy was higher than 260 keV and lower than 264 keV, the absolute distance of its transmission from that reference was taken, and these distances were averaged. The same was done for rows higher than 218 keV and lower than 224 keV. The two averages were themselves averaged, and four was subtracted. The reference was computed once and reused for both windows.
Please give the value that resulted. 12.4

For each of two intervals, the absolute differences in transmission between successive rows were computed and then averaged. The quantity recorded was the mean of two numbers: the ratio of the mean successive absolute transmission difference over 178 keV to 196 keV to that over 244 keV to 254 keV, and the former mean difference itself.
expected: 3.8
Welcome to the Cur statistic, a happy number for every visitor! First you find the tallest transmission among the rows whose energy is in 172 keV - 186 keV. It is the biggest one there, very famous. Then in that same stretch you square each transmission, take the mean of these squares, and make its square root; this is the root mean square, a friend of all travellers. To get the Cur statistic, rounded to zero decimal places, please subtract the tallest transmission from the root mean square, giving -28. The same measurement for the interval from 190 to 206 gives -18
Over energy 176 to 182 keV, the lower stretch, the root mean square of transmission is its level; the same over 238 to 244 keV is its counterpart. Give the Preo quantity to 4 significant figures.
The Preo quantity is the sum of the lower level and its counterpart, 581.3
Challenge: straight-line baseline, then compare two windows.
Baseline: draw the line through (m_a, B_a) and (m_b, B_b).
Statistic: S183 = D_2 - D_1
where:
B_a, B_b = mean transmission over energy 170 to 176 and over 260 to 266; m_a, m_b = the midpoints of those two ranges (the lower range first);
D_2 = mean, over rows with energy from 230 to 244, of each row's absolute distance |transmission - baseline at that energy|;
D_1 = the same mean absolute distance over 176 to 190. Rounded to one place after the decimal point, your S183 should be 4.6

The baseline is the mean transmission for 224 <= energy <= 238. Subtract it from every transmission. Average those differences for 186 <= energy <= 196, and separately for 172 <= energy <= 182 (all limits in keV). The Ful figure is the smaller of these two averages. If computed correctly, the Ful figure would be 4.3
